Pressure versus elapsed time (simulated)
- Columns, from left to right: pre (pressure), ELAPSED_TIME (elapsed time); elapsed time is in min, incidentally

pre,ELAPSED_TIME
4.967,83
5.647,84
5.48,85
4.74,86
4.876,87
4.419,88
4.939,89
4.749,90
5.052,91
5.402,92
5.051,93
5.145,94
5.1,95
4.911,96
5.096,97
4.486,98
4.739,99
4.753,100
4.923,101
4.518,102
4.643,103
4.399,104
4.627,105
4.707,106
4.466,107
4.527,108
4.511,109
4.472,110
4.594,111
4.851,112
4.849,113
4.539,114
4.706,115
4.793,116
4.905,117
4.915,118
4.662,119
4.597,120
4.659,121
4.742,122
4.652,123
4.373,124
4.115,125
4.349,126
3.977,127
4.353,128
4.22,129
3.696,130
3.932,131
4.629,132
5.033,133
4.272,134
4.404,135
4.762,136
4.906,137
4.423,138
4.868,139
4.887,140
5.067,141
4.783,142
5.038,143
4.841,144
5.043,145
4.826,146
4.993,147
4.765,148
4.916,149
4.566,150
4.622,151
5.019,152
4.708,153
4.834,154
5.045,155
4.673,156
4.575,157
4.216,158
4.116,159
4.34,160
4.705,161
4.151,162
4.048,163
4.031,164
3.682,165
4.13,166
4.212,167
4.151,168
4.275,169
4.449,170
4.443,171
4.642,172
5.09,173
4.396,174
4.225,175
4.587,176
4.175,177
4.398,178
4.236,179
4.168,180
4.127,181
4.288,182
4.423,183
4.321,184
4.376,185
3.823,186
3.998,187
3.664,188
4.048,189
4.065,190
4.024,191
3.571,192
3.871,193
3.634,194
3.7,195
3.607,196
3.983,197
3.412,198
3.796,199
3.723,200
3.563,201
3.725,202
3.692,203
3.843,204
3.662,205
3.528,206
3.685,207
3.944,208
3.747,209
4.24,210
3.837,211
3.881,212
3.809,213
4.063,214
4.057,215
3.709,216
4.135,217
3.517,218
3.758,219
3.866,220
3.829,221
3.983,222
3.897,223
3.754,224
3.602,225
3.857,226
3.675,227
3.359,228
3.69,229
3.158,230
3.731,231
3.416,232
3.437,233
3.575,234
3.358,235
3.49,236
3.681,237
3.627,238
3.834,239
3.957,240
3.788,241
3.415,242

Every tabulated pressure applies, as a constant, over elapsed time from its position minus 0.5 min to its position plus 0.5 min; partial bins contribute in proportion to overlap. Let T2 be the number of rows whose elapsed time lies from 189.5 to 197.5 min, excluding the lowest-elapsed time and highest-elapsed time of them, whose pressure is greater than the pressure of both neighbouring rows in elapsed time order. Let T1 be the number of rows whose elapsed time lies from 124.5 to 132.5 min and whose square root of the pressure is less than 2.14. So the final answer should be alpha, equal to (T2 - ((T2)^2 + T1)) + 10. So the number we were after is 1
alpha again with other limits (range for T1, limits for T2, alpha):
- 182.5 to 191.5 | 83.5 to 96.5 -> -11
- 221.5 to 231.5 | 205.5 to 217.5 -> -12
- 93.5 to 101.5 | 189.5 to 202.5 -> -3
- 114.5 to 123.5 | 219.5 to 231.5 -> 4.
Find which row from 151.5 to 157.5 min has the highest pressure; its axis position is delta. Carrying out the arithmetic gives 155 min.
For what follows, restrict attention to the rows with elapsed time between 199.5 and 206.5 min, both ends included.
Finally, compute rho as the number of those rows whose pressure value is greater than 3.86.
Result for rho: 0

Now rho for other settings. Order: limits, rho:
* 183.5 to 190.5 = 5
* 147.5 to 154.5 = 7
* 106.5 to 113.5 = 7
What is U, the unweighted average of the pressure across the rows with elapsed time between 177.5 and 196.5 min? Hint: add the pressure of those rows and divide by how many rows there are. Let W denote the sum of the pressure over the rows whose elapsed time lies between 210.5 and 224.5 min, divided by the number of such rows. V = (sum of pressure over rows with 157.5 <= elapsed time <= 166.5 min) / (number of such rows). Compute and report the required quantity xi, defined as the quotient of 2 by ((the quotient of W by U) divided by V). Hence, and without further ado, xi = 8.6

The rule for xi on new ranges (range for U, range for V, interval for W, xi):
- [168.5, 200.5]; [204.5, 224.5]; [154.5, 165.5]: 7.3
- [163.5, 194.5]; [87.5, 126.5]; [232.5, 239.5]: 11.0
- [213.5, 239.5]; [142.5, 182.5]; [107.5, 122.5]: 7.1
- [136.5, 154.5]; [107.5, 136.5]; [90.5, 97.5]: 8.6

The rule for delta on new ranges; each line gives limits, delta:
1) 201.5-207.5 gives 204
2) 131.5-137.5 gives 133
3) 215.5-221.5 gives 217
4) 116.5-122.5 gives 118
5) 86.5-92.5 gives 92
